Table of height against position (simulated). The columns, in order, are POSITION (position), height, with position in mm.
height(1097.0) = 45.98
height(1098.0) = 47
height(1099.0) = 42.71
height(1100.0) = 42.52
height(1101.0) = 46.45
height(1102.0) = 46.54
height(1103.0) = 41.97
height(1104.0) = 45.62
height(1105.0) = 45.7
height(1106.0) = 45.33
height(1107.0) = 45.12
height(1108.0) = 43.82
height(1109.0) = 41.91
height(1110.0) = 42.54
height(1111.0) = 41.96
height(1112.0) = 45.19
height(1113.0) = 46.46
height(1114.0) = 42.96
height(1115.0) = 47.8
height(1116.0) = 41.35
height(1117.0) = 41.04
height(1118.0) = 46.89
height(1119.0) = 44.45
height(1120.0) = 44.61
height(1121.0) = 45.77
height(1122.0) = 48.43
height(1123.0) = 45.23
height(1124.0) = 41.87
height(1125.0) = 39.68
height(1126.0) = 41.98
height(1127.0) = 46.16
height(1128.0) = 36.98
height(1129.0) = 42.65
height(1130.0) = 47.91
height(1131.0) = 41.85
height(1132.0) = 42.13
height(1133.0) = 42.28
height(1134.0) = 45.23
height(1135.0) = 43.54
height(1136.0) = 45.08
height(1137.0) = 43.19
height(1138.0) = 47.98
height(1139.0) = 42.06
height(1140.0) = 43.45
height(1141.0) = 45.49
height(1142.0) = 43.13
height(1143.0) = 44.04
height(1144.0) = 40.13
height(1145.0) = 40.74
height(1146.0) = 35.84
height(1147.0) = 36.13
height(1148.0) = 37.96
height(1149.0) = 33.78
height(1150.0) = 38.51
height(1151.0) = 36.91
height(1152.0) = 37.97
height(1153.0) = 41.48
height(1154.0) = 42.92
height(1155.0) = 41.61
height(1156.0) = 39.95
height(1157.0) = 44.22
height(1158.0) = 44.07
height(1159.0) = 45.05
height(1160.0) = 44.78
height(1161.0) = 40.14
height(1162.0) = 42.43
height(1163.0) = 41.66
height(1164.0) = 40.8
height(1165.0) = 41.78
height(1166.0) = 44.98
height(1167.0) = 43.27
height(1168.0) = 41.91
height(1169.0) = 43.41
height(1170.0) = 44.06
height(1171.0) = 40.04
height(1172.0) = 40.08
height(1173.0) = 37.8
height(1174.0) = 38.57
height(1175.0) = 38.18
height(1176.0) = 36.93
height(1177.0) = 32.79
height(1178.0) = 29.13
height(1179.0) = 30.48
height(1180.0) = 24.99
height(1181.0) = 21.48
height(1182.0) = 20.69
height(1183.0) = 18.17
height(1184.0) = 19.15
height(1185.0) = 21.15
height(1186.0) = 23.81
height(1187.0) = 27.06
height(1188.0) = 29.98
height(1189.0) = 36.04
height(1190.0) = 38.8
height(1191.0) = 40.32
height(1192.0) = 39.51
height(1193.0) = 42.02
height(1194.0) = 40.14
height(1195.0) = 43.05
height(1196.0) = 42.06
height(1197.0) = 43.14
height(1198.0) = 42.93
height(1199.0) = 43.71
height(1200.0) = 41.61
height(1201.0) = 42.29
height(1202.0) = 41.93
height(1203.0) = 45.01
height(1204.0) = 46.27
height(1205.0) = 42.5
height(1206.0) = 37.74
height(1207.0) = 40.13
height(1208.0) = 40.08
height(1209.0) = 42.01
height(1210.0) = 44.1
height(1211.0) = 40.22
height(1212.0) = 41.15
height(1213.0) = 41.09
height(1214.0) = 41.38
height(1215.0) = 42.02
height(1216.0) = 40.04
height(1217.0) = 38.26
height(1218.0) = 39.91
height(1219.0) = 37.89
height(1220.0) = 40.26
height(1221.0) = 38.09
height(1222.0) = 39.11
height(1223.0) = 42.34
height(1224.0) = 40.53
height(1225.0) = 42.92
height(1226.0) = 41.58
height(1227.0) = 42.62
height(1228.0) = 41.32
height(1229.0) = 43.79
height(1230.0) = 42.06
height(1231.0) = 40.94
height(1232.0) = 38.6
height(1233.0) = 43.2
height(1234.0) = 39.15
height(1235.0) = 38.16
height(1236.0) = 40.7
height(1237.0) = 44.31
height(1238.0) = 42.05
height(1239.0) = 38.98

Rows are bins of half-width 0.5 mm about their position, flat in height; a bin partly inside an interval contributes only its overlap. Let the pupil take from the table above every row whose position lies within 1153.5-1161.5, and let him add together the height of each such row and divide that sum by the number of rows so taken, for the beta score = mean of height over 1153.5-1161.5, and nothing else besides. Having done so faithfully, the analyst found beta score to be 42.8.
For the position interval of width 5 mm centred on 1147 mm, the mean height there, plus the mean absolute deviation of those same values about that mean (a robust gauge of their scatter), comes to 39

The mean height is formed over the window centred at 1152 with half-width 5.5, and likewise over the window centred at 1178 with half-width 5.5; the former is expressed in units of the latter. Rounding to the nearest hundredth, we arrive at 1.31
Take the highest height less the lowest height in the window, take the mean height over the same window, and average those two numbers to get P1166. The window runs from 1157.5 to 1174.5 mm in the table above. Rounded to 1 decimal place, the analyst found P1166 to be 24.6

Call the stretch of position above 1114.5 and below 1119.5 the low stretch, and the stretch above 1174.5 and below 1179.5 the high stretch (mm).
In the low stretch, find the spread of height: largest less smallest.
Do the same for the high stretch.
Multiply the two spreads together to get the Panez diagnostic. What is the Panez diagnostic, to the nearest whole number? 61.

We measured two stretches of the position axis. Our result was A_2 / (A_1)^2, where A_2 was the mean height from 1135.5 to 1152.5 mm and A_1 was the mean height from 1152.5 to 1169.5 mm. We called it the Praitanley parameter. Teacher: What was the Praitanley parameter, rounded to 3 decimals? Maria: 0.022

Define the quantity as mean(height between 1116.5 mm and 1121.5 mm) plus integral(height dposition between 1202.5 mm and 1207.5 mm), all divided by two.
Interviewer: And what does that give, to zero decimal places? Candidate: 128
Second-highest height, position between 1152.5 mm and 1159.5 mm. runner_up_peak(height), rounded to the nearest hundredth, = 44.22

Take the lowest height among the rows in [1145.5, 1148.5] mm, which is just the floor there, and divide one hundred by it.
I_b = 2.79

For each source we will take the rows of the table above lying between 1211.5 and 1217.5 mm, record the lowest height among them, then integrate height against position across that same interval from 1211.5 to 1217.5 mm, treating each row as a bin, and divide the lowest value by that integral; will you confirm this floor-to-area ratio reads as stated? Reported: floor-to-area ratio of 0.157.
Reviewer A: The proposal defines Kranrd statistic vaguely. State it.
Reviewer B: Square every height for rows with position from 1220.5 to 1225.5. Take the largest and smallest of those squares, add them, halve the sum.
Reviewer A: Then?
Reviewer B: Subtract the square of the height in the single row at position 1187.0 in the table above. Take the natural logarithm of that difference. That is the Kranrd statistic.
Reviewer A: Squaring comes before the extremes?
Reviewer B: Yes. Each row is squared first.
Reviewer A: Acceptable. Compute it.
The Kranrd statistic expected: 6.8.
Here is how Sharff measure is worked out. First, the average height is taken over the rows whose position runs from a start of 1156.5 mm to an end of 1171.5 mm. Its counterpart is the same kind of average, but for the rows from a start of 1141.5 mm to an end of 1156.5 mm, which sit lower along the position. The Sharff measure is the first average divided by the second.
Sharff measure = 1.09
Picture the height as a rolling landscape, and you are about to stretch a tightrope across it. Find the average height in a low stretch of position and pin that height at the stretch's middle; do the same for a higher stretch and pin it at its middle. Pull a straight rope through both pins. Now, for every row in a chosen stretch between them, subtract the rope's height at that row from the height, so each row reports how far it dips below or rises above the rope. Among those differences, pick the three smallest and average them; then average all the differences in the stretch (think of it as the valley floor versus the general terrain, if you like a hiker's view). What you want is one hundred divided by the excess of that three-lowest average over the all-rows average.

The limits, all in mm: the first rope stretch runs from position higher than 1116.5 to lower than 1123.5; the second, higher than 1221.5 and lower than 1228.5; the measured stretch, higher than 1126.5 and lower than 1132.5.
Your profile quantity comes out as -39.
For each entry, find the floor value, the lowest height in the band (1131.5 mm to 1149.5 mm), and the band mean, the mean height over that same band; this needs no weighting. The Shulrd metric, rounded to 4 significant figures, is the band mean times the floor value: 1412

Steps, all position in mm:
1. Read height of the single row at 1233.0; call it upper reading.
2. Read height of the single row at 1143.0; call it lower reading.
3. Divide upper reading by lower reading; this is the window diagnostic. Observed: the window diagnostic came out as 0.98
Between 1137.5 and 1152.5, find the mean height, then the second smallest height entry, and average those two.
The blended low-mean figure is 38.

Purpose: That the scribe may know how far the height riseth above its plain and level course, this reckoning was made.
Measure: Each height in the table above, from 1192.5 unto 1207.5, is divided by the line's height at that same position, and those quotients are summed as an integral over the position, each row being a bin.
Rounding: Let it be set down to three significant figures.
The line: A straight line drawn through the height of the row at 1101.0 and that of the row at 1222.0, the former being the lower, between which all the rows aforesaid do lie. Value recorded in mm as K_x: 15.7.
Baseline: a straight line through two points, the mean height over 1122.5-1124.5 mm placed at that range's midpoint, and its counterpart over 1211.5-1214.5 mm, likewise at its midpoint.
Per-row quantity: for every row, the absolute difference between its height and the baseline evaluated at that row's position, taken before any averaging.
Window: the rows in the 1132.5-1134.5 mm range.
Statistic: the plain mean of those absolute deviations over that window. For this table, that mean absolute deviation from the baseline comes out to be 1.49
